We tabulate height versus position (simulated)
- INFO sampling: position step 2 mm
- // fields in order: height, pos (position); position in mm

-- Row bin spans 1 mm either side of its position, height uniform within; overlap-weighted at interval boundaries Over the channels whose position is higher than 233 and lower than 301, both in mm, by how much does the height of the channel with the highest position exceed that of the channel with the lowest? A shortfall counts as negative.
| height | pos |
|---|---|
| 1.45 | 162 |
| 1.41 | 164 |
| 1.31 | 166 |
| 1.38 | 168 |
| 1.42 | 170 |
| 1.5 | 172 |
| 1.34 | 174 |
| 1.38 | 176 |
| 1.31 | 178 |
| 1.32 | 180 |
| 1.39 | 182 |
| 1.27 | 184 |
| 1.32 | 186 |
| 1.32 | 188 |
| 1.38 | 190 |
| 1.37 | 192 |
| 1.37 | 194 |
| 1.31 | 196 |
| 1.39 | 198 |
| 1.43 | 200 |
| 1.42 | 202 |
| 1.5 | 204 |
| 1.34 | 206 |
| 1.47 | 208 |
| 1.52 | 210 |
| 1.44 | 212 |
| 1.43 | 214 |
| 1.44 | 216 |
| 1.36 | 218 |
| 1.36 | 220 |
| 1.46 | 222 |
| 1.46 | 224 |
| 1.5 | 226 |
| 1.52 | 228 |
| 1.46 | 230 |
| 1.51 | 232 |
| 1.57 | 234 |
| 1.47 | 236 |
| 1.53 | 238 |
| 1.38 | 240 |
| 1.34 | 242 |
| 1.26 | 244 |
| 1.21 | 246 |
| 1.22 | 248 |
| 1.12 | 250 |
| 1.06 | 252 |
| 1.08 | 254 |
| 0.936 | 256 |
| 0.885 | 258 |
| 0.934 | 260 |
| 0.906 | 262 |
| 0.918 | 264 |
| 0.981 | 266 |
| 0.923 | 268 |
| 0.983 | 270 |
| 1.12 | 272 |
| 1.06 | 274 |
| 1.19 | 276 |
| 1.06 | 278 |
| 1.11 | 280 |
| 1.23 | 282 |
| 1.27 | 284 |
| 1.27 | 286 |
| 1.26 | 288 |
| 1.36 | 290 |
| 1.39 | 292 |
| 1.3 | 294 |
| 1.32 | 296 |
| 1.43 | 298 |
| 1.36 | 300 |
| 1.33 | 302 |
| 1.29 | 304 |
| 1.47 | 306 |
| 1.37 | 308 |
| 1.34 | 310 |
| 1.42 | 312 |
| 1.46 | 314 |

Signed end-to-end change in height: -0.21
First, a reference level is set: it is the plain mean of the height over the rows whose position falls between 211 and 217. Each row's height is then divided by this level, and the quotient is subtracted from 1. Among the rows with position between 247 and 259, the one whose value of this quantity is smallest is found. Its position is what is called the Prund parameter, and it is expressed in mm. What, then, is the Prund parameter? 248 mm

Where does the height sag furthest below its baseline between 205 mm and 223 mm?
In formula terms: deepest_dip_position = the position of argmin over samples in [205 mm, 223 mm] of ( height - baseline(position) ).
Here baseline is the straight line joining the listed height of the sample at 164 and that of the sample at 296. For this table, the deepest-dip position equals 206 mm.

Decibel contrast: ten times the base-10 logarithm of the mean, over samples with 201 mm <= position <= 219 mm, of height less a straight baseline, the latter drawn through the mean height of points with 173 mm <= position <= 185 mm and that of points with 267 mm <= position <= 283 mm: -7.4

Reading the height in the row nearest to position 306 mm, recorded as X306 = 1.47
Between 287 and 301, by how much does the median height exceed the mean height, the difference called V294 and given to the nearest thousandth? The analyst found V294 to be 0.014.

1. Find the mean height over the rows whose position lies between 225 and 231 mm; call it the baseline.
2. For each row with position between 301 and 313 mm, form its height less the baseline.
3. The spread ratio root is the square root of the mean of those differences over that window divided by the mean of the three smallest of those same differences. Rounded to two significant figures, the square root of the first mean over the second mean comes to 0.84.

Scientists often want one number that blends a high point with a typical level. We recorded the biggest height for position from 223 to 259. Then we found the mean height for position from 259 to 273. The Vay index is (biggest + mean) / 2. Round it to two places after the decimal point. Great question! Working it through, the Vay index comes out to 1.27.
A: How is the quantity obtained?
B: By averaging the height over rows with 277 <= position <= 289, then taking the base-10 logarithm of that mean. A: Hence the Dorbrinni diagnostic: 0.08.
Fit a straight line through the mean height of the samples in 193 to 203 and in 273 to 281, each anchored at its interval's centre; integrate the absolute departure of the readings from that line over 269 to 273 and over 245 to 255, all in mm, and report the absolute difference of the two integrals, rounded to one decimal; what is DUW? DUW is 0.4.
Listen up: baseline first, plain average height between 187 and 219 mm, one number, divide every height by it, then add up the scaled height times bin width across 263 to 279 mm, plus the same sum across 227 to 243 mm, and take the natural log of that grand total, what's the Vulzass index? 3.35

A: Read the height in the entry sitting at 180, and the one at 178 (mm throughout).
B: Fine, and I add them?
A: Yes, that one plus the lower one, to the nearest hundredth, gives 2.63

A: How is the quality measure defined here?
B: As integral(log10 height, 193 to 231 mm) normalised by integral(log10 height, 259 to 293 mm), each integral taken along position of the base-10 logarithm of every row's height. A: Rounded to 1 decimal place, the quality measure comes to 4.0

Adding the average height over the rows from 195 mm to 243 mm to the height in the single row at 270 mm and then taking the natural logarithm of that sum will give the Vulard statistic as 0.89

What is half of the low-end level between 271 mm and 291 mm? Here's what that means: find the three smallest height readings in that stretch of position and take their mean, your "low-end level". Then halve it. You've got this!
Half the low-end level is 0.54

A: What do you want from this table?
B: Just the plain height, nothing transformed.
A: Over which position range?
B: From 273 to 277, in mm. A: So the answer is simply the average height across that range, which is 1.1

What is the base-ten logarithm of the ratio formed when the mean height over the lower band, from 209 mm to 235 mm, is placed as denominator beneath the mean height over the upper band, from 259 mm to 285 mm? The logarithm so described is -0.14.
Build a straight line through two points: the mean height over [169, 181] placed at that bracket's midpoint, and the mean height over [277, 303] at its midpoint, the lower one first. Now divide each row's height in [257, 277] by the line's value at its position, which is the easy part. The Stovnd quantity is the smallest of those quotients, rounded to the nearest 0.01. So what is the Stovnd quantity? 0.68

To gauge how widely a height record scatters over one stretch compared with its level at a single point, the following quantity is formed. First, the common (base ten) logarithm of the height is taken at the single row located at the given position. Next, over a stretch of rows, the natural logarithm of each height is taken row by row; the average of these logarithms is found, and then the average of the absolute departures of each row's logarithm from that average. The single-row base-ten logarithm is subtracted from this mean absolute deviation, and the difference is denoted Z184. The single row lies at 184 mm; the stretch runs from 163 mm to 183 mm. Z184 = -0.07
